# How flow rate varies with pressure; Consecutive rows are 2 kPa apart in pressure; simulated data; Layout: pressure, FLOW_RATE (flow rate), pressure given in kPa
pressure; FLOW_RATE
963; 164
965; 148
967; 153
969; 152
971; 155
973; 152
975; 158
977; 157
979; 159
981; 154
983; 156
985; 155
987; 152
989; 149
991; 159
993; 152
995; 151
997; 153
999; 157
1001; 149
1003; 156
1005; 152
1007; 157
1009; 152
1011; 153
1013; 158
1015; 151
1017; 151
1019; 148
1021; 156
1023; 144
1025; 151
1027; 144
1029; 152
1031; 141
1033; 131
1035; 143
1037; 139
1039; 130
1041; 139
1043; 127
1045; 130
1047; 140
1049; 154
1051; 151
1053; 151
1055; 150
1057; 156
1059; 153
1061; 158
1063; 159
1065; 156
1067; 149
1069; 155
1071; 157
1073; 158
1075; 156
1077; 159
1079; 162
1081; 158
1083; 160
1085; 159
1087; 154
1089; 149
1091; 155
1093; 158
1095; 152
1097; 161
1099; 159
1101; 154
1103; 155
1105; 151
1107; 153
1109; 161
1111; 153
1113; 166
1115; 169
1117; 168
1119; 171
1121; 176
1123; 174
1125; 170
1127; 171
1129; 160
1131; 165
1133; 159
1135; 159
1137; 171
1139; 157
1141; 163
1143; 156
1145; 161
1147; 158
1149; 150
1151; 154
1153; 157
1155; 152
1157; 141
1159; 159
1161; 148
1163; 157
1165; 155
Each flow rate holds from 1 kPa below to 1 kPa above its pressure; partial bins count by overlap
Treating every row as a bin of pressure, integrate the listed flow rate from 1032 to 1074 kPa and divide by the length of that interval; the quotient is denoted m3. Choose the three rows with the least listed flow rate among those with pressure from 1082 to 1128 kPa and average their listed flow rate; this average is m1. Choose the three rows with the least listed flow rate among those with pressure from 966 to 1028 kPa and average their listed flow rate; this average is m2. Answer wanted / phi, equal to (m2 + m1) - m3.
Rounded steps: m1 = 151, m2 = 145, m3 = 147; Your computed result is 149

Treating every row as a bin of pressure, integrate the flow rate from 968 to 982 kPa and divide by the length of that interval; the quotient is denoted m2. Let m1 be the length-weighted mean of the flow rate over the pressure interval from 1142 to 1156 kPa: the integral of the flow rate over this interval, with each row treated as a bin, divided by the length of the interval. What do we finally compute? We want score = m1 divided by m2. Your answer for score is 1.00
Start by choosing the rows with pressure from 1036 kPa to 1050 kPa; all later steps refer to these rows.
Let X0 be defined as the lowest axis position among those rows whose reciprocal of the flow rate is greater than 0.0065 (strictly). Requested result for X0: 1037 kPa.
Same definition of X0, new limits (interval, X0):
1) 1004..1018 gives 1005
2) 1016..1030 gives 1017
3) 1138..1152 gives 1149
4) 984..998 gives 987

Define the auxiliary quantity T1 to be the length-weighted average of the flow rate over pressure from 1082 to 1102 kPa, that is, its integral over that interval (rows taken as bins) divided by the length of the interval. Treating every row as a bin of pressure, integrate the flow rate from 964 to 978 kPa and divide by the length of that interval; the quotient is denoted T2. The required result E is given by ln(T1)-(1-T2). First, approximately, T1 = 156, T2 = 154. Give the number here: 158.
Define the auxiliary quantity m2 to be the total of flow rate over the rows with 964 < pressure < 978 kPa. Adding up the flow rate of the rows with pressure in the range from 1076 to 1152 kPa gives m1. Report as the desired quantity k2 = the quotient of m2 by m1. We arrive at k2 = 0.18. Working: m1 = 6091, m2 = 1075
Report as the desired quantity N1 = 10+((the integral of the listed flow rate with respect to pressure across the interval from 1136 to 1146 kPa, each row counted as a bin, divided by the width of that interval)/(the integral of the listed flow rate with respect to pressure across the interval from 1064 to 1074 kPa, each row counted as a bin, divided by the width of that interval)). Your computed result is 11.0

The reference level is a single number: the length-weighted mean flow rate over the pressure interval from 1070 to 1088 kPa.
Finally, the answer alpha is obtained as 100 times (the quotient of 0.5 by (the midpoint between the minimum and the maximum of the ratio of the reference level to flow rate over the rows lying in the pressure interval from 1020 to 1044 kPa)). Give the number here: 44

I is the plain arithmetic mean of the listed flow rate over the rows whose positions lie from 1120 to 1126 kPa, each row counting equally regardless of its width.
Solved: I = 173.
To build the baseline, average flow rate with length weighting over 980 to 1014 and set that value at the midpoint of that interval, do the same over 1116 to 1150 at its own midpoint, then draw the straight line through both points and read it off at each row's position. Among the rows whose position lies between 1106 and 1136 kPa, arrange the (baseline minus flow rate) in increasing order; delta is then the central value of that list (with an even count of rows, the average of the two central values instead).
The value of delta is -3.4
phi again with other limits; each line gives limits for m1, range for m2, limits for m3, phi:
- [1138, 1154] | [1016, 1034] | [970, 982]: 136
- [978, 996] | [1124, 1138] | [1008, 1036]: 162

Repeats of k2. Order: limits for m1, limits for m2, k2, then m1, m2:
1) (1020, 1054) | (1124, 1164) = 1.31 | 2423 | 3168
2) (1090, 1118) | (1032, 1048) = 0.49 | 2215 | 1079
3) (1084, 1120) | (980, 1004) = 0.65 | 2848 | 1843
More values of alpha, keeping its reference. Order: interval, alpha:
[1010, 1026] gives 48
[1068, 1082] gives 50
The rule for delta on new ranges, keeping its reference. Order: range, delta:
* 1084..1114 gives 6.6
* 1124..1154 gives 5.1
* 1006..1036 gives 4.3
